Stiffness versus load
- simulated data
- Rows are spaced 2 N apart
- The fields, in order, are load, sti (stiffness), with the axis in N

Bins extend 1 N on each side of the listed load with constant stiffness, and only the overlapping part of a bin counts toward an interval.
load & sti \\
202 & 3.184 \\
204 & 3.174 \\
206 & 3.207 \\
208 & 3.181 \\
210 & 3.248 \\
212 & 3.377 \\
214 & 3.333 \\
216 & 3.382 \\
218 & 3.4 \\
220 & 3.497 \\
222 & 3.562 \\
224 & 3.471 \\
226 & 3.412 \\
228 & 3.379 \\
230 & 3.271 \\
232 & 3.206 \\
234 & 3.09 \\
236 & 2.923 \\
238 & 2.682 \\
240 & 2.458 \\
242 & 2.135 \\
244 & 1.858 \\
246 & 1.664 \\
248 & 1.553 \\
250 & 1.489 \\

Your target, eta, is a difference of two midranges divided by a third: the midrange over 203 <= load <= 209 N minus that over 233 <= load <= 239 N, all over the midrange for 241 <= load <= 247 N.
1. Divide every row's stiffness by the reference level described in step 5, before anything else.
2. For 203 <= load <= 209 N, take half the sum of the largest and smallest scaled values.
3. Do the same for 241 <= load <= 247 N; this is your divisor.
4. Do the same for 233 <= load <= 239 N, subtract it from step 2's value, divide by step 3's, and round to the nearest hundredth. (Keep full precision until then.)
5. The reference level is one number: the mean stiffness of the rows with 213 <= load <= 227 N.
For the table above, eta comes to 0.16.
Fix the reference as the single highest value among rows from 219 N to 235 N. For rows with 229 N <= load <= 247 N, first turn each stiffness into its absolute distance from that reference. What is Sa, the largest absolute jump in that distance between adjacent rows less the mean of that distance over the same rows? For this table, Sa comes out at -0.65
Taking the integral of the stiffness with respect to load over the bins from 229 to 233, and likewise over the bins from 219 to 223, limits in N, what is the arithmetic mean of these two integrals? 13.5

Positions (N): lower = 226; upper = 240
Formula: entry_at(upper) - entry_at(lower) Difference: -1.0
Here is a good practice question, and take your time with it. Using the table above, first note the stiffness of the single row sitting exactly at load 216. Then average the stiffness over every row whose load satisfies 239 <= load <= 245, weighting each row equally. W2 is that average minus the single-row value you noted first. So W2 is -1.2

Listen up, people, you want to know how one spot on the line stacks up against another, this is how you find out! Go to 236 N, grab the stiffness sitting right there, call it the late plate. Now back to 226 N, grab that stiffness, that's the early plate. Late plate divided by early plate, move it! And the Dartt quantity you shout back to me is 0.86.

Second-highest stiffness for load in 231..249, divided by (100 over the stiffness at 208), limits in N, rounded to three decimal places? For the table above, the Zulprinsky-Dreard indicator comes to 0.098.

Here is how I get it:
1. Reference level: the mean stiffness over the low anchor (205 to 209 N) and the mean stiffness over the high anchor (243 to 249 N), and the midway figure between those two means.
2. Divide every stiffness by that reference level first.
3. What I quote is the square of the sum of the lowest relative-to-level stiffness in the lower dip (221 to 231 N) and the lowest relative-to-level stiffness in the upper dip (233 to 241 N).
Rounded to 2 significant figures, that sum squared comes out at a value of 5.5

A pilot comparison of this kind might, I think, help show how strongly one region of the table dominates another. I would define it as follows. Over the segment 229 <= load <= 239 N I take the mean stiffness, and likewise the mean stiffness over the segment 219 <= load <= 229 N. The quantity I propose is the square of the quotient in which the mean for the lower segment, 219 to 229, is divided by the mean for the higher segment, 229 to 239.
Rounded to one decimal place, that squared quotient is 1.3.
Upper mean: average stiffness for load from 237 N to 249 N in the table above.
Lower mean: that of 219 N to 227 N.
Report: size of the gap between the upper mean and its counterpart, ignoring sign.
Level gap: 1.4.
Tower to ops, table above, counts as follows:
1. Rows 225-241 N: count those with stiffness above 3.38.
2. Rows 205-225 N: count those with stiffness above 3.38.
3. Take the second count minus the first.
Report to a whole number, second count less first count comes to 4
